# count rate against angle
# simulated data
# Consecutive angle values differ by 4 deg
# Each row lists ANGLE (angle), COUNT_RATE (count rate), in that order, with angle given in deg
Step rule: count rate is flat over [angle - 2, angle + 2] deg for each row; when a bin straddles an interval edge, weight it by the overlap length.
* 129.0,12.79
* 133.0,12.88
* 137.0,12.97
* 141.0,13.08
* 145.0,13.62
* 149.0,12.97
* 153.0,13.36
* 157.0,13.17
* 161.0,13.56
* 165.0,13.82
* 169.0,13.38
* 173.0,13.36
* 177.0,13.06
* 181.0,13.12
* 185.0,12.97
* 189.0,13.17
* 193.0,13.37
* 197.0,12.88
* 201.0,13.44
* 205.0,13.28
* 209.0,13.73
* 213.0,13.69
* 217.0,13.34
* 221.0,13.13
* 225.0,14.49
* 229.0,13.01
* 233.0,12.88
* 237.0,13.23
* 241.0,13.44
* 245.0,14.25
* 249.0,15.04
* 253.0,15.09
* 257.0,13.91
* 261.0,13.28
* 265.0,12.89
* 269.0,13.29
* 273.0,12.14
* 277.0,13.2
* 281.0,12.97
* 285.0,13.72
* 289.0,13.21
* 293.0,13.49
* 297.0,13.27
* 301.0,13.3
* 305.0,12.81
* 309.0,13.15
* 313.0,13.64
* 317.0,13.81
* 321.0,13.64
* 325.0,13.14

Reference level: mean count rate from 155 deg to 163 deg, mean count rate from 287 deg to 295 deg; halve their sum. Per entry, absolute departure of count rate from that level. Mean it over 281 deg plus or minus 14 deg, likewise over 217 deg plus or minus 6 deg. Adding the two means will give 0.55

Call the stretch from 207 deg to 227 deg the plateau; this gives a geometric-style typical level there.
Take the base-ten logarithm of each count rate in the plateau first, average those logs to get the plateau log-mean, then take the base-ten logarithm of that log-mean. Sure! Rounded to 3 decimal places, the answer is 0.055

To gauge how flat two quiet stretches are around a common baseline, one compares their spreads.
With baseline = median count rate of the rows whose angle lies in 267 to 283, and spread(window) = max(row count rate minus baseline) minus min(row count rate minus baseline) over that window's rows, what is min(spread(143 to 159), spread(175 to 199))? 0.49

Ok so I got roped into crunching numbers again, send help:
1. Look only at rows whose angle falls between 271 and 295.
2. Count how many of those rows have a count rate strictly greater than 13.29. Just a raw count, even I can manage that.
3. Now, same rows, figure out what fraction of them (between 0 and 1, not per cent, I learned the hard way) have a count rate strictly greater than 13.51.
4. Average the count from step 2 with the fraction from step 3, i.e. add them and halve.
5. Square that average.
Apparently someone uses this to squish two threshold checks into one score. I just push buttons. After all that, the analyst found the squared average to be 1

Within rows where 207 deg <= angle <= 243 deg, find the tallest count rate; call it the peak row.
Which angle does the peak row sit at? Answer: 225.0 deg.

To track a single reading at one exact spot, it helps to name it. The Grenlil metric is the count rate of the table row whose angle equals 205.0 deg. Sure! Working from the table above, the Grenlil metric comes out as 13.28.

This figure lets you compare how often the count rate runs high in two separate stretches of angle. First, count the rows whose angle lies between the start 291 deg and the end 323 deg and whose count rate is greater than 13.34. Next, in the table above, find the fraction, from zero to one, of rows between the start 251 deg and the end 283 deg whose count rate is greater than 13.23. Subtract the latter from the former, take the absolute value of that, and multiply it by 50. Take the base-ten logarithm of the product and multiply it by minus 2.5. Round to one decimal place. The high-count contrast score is -5.6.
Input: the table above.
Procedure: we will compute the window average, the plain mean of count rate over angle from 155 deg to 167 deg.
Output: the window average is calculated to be 13.5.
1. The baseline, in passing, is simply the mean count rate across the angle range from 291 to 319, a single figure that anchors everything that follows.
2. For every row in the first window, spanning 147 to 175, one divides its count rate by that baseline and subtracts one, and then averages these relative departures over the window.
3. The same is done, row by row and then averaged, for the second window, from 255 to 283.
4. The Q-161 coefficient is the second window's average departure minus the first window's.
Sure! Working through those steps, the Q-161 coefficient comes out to -0.021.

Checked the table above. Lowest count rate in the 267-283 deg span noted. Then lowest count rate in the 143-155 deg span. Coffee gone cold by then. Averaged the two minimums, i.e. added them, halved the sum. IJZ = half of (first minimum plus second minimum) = 12.6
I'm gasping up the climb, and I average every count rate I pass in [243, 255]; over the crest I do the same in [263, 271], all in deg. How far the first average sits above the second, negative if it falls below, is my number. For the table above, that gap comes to 1.7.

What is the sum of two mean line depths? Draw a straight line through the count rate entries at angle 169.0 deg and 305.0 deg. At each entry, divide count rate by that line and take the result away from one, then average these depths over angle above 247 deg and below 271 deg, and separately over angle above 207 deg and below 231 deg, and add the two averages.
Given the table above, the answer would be -0.100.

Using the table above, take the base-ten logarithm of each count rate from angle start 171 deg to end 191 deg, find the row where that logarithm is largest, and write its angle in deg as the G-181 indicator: 173.0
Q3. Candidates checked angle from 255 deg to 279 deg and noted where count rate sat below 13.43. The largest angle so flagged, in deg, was 277.0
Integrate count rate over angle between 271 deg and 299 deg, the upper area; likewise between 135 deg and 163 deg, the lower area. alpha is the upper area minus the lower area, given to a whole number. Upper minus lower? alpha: -3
